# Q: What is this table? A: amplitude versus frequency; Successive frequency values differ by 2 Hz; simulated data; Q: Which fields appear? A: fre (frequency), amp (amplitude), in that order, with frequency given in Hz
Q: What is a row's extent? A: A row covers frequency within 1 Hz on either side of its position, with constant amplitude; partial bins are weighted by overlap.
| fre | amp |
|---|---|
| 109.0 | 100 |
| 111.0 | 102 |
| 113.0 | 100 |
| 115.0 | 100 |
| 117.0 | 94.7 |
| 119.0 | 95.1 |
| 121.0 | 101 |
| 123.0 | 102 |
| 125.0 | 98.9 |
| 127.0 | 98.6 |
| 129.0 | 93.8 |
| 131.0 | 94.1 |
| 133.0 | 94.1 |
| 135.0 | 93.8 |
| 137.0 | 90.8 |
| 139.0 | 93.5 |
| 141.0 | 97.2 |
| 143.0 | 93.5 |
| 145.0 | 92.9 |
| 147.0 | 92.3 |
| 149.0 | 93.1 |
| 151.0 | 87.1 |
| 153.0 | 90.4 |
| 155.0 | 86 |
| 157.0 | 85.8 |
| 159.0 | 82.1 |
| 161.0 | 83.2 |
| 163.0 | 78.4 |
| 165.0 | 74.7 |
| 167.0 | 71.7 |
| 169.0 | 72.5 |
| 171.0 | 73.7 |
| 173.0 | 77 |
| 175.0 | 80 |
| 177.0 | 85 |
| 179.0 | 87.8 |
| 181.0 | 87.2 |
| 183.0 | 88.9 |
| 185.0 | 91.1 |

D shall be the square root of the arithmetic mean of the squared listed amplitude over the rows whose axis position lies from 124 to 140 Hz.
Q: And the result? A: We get 94.7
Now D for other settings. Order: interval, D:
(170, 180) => 80.9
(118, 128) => 99.1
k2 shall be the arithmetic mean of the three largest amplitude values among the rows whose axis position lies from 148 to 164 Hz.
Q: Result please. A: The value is 90.2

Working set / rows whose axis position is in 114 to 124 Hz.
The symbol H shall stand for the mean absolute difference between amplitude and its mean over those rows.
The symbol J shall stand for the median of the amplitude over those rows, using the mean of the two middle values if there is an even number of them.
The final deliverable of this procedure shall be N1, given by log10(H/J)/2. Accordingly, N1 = -0.77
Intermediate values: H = 2.9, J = 100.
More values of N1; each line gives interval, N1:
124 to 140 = -0.83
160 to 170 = -0.65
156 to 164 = -0.79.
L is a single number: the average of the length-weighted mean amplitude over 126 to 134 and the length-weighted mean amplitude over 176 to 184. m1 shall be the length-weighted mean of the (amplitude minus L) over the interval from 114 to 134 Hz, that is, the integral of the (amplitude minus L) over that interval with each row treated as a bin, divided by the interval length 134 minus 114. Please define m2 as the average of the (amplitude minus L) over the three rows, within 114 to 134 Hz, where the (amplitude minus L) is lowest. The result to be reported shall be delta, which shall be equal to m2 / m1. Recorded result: 0.5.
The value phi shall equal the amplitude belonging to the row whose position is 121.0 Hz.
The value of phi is 101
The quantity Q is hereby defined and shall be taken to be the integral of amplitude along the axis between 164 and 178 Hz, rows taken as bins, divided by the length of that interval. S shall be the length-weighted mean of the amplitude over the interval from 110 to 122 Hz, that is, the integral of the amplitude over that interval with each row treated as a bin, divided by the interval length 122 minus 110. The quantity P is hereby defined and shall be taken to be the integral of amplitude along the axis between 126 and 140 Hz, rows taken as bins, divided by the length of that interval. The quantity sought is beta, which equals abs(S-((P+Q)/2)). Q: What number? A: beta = 14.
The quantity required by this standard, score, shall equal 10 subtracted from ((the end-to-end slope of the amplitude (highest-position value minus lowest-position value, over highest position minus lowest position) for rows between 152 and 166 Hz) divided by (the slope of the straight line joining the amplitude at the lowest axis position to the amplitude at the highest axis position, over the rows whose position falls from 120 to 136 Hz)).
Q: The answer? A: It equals -7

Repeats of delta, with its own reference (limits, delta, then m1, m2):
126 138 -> 0.5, 3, 1.6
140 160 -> 5.7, -1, -6.6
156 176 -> 1.4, -13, -18.6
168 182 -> 1.6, -11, -16.8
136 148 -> 0.4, 2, 0.8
